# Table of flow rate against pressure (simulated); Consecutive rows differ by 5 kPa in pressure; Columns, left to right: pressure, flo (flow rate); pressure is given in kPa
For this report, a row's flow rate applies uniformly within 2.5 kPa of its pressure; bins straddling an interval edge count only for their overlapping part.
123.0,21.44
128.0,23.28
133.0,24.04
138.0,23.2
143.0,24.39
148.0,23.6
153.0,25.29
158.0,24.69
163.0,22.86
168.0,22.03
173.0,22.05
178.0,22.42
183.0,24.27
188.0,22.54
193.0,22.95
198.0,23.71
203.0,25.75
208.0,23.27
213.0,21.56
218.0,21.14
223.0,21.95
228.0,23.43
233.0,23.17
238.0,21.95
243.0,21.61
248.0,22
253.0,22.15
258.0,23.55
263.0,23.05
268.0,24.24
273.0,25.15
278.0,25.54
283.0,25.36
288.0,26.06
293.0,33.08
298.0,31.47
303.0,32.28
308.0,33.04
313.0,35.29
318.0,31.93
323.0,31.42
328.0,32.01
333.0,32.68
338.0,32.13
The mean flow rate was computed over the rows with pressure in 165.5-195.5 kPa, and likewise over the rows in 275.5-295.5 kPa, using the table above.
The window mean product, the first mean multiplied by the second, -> 625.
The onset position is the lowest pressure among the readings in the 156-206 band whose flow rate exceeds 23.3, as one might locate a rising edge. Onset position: 158.0 kPa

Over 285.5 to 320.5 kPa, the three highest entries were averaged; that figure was 33.8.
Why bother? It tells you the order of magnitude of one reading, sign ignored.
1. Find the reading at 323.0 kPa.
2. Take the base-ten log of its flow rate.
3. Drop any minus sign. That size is 1.50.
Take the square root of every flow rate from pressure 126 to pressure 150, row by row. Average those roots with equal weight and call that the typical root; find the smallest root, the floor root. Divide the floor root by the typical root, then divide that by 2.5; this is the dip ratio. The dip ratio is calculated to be 0.396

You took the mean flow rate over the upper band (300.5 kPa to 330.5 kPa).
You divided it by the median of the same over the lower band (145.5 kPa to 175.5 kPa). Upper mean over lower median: 1.41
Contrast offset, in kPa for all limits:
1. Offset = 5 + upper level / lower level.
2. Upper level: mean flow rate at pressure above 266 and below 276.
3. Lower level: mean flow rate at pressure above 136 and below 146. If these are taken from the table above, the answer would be 6.04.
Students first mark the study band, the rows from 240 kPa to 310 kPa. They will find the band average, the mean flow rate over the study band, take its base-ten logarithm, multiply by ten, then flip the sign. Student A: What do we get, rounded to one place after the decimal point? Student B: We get -14.2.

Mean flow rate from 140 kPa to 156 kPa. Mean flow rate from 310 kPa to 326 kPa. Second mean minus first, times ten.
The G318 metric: 85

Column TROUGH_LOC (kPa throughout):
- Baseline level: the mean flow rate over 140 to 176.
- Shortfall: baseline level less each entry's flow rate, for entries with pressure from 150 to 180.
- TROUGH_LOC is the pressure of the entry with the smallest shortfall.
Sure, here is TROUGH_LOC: 153.0 kPa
